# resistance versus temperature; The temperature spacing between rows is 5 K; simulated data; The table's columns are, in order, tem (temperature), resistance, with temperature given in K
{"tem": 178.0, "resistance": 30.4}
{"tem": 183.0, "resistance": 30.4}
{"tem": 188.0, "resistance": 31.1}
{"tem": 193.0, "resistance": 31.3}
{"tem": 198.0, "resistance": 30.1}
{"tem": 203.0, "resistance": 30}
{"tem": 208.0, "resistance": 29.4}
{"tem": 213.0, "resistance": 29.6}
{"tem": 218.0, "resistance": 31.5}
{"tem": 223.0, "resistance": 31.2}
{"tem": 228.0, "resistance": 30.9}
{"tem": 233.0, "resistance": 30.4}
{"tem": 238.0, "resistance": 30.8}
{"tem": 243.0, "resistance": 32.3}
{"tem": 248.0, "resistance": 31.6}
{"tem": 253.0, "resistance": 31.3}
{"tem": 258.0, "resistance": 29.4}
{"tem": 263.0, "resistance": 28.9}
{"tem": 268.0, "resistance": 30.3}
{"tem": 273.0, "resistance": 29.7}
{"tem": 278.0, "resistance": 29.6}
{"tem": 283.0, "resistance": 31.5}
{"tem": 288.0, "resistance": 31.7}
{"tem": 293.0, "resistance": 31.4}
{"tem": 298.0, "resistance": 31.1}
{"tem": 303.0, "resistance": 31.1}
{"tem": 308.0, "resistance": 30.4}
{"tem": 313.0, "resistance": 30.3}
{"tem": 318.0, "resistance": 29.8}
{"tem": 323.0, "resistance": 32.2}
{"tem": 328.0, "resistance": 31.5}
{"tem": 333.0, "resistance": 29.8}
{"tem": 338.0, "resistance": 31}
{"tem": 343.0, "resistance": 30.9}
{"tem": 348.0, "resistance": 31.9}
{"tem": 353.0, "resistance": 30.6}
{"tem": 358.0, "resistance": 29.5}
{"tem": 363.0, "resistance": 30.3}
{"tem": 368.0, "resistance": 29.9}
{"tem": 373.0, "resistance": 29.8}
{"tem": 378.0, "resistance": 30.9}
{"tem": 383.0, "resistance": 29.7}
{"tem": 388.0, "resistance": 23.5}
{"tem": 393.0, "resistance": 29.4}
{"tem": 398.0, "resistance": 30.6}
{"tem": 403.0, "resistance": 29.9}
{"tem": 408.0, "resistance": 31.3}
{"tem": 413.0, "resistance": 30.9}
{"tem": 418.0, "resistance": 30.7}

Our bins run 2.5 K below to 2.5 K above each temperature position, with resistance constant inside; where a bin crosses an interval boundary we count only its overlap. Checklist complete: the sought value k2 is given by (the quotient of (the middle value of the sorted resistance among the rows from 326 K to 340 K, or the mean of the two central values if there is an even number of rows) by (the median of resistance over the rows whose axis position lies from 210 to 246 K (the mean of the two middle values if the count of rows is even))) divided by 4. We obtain 0.251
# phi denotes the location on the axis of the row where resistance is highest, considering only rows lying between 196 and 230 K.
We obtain 218.0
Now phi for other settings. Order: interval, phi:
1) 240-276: 243.0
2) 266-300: 288.0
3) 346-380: 348.0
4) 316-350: 323.0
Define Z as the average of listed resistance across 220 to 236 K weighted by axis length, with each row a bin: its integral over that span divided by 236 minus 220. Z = 30.85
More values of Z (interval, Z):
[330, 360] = 30.65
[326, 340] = 30.73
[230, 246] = 31.17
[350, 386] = 30.03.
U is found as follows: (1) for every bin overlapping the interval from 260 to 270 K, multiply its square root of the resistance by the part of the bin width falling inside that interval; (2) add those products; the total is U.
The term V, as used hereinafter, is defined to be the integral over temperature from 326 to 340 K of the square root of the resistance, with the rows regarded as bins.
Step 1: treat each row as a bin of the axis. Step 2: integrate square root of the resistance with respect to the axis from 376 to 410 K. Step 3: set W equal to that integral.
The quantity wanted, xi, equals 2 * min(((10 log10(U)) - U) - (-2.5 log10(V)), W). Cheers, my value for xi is -65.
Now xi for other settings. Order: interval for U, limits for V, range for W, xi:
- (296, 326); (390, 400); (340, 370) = -280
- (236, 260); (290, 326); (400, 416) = -214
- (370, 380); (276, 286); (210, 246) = -67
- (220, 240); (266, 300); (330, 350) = -170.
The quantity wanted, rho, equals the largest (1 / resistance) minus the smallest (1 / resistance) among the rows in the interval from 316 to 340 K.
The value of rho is 0.0025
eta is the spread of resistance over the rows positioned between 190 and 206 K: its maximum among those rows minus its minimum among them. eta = 1.3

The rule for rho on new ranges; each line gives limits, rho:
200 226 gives 0.0023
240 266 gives 0.0036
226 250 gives 0.0019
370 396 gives 0.0102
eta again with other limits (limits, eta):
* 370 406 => 7.4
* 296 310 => 0.7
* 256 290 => 2.8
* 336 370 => 2.4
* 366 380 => 1.1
